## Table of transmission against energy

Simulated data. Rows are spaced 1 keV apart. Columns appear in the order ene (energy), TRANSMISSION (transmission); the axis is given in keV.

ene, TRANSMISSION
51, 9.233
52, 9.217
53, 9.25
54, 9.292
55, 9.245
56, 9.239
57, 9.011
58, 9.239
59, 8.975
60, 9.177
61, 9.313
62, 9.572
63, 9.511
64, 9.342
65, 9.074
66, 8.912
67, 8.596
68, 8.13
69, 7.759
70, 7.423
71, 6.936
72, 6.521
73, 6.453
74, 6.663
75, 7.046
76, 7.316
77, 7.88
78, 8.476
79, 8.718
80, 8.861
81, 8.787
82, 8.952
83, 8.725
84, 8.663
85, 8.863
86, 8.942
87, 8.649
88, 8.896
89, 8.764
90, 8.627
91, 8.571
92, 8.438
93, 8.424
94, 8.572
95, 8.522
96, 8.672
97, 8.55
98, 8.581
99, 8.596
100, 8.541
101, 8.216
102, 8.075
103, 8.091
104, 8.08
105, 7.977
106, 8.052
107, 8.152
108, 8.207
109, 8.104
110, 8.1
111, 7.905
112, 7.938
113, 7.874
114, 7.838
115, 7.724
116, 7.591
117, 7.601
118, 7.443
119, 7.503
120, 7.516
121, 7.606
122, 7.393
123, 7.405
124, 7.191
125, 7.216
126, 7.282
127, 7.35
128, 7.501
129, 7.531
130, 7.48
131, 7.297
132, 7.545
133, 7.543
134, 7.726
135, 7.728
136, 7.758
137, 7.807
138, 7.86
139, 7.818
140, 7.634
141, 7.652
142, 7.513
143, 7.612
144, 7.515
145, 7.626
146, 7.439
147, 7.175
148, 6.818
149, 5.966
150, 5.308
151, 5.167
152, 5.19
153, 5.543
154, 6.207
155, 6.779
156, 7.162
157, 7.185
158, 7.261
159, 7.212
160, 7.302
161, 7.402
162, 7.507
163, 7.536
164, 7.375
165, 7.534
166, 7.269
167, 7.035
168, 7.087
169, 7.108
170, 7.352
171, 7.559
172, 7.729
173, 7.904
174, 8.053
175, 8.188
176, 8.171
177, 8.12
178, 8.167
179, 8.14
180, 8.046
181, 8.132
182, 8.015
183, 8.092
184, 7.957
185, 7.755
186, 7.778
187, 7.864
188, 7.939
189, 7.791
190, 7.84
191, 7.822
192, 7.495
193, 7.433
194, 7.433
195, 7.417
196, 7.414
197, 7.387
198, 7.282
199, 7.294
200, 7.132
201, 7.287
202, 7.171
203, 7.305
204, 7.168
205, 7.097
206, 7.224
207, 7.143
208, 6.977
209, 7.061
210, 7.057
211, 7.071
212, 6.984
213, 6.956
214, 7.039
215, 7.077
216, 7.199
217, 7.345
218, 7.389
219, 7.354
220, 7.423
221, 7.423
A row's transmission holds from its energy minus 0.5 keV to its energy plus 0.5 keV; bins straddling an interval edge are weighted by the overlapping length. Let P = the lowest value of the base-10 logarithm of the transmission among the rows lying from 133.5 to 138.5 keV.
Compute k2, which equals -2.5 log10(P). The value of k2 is 0.13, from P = 0.888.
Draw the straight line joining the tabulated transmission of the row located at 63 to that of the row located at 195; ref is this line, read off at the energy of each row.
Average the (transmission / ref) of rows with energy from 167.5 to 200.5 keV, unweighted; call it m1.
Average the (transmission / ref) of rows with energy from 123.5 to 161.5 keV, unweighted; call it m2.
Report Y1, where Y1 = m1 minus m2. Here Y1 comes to 0.15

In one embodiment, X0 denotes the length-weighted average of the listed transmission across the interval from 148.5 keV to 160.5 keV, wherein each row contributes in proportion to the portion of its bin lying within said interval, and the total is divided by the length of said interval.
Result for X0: 6.36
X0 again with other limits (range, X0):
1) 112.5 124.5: 7.56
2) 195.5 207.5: 7.24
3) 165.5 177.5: 7.63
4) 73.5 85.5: 8.25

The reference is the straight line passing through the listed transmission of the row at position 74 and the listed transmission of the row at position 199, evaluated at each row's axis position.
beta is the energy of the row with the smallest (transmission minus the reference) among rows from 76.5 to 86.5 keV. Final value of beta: 77 keV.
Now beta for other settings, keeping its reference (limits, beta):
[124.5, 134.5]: 125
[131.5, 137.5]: 133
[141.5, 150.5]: 150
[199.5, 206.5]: 205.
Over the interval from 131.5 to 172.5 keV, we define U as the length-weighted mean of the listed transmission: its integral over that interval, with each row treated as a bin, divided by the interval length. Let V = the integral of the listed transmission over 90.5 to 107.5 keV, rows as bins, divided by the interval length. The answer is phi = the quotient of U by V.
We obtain 0.86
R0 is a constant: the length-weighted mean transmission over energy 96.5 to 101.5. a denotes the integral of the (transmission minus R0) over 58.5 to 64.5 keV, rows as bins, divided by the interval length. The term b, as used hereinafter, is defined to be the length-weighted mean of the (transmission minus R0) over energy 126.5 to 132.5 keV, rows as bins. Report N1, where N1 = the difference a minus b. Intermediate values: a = 0.82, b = -1.05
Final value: 1.9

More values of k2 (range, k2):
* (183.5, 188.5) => 0.13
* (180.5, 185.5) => 0.13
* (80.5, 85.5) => 0.07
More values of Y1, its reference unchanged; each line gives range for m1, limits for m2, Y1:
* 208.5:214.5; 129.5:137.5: 0.08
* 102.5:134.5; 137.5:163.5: 0.03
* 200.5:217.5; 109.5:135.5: 0.11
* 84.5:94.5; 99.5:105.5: 0.04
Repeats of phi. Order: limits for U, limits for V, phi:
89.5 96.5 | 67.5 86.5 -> 1.07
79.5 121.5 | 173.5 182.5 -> 1.02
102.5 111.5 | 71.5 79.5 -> 1.09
